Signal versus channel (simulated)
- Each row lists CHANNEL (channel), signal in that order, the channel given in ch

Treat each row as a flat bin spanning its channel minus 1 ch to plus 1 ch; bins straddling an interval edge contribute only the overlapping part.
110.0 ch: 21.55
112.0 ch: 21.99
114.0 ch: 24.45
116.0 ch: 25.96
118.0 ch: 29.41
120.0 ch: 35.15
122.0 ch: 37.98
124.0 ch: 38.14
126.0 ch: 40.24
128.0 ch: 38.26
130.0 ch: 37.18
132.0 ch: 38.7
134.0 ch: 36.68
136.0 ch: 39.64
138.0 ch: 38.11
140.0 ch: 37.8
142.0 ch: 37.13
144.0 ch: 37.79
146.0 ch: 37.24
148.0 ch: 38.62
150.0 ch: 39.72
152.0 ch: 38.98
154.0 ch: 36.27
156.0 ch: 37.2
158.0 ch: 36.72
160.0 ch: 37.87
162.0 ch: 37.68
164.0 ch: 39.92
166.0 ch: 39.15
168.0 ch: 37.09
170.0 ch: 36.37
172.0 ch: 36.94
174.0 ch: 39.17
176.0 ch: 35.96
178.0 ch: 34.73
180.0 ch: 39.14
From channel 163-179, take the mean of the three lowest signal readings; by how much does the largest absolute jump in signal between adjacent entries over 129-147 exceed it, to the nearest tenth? -32.7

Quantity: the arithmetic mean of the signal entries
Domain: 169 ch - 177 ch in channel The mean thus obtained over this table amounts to 37.1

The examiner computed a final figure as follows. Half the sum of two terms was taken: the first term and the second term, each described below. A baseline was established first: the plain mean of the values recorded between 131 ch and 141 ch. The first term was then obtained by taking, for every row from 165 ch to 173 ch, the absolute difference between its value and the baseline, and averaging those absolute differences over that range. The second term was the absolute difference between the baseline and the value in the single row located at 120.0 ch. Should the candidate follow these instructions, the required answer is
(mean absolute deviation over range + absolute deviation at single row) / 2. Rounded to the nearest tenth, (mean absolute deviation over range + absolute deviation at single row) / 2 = 2.2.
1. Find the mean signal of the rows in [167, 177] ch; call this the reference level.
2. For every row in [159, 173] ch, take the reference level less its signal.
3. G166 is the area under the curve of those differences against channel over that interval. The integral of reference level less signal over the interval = -10.6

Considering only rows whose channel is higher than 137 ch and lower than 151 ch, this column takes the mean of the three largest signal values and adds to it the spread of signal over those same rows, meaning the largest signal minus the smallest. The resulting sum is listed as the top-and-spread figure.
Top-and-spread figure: 41.4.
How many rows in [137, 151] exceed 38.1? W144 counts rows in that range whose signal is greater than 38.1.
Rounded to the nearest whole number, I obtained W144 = 3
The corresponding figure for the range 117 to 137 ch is 5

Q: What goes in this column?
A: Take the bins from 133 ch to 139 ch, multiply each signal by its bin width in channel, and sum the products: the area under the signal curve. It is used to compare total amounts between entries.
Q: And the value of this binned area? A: 229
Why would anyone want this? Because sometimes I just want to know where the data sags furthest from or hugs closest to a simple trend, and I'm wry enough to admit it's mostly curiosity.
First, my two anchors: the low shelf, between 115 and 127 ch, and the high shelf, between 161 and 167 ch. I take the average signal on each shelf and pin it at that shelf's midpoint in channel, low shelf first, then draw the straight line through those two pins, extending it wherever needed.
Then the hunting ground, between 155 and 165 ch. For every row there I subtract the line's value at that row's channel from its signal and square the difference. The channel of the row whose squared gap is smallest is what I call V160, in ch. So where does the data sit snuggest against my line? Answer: 160.0 ch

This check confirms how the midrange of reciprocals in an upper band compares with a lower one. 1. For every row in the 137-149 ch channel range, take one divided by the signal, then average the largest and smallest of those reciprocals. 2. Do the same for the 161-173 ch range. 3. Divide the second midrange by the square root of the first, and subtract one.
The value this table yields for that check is -0.838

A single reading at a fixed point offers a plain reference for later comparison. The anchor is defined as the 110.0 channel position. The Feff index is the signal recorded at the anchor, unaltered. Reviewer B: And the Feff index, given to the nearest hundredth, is 21.55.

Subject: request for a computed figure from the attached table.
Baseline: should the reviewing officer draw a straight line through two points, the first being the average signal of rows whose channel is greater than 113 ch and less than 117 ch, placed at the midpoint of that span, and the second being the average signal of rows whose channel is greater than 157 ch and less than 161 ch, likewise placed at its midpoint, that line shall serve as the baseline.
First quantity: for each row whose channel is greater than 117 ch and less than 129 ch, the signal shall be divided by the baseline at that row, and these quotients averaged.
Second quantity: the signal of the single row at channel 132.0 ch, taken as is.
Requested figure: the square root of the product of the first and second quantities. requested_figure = 7.18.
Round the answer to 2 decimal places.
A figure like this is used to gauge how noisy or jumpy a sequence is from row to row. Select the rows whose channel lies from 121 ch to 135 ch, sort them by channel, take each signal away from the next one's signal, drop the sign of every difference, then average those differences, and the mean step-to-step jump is 1.48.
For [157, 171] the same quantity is 1.19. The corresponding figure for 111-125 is 2.69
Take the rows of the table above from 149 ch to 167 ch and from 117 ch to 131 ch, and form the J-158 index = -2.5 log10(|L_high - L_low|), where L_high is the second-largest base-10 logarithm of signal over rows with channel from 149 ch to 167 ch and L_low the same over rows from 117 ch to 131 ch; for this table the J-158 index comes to 4.5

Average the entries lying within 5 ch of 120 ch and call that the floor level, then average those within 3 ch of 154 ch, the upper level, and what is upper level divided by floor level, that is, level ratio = 1.12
